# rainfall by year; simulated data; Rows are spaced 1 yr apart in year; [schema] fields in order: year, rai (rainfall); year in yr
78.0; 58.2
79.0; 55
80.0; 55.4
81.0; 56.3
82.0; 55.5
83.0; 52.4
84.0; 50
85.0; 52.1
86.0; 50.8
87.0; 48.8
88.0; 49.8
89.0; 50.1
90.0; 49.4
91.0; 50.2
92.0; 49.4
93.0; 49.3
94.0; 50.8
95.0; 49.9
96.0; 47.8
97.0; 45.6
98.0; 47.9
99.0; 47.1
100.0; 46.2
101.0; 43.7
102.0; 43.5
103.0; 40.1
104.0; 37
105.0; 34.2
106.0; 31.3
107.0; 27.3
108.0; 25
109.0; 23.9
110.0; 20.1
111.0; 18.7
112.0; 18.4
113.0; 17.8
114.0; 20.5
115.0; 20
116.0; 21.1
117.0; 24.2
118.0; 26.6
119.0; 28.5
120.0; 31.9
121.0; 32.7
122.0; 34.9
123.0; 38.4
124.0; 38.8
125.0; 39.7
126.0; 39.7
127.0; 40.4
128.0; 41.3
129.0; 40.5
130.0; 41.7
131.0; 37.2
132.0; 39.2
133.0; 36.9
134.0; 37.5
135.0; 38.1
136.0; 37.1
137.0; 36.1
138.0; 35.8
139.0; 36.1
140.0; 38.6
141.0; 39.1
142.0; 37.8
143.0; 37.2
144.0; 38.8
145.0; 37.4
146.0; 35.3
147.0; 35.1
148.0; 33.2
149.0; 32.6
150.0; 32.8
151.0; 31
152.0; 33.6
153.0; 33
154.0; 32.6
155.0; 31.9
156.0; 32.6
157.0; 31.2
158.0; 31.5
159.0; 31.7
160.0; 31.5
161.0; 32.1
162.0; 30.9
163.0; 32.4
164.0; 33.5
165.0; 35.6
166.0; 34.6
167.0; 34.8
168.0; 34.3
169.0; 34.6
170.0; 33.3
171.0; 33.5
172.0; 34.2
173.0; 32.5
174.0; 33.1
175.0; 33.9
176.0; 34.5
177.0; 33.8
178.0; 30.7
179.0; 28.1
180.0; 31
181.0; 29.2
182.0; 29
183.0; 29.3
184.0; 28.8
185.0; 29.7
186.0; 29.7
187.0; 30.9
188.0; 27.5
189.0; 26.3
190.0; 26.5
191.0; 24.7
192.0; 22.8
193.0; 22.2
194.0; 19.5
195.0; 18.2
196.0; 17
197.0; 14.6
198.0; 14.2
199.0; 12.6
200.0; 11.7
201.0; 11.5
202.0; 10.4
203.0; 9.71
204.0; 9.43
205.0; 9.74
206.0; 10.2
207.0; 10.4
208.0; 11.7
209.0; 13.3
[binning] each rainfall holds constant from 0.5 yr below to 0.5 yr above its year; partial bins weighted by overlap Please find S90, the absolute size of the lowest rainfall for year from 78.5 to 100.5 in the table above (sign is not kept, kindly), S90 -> 46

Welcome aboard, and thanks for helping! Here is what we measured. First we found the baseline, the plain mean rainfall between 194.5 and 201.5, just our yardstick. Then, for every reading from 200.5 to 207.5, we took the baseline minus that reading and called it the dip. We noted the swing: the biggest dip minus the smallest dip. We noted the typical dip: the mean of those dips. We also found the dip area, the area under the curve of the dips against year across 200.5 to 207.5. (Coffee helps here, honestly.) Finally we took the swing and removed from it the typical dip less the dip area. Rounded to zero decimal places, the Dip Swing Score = 26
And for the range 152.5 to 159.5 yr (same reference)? -105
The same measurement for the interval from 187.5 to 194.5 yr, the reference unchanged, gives -52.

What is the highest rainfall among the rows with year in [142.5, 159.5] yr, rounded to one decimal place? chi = 38.8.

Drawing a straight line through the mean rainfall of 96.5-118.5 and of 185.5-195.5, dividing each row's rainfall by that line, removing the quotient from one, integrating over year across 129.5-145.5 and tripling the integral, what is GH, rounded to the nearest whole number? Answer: -15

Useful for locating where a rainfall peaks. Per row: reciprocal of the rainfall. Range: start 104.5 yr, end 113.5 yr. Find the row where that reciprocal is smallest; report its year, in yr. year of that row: 105.0 yr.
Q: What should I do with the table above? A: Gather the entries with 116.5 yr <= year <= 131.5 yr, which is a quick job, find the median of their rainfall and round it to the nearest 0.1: 38.4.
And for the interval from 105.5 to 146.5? 36.1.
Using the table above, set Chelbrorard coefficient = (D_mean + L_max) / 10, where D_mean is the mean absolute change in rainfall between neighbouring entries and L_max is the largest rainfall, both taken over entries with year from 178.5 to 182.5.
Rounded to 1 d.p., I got 3.3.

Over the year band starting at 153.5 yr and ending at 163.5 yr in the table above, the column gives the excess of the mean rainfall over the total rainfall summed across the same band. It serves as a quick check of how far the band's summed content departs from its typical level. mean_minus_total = -287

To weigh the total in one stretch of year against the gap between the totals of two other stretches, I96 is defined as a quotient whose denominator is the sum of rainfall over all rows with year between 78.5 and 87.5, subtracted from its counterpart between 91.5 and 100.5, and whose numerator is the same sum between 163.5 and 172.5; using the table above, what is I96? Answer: -7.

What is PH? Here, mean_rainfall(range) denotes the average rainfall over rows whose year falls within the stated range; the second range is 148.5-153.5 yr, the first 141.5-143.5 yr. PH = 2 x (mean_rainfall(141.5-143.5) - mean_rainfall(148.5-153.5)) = 10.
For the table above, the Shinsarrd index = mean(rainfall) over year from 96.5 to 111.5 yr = 35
